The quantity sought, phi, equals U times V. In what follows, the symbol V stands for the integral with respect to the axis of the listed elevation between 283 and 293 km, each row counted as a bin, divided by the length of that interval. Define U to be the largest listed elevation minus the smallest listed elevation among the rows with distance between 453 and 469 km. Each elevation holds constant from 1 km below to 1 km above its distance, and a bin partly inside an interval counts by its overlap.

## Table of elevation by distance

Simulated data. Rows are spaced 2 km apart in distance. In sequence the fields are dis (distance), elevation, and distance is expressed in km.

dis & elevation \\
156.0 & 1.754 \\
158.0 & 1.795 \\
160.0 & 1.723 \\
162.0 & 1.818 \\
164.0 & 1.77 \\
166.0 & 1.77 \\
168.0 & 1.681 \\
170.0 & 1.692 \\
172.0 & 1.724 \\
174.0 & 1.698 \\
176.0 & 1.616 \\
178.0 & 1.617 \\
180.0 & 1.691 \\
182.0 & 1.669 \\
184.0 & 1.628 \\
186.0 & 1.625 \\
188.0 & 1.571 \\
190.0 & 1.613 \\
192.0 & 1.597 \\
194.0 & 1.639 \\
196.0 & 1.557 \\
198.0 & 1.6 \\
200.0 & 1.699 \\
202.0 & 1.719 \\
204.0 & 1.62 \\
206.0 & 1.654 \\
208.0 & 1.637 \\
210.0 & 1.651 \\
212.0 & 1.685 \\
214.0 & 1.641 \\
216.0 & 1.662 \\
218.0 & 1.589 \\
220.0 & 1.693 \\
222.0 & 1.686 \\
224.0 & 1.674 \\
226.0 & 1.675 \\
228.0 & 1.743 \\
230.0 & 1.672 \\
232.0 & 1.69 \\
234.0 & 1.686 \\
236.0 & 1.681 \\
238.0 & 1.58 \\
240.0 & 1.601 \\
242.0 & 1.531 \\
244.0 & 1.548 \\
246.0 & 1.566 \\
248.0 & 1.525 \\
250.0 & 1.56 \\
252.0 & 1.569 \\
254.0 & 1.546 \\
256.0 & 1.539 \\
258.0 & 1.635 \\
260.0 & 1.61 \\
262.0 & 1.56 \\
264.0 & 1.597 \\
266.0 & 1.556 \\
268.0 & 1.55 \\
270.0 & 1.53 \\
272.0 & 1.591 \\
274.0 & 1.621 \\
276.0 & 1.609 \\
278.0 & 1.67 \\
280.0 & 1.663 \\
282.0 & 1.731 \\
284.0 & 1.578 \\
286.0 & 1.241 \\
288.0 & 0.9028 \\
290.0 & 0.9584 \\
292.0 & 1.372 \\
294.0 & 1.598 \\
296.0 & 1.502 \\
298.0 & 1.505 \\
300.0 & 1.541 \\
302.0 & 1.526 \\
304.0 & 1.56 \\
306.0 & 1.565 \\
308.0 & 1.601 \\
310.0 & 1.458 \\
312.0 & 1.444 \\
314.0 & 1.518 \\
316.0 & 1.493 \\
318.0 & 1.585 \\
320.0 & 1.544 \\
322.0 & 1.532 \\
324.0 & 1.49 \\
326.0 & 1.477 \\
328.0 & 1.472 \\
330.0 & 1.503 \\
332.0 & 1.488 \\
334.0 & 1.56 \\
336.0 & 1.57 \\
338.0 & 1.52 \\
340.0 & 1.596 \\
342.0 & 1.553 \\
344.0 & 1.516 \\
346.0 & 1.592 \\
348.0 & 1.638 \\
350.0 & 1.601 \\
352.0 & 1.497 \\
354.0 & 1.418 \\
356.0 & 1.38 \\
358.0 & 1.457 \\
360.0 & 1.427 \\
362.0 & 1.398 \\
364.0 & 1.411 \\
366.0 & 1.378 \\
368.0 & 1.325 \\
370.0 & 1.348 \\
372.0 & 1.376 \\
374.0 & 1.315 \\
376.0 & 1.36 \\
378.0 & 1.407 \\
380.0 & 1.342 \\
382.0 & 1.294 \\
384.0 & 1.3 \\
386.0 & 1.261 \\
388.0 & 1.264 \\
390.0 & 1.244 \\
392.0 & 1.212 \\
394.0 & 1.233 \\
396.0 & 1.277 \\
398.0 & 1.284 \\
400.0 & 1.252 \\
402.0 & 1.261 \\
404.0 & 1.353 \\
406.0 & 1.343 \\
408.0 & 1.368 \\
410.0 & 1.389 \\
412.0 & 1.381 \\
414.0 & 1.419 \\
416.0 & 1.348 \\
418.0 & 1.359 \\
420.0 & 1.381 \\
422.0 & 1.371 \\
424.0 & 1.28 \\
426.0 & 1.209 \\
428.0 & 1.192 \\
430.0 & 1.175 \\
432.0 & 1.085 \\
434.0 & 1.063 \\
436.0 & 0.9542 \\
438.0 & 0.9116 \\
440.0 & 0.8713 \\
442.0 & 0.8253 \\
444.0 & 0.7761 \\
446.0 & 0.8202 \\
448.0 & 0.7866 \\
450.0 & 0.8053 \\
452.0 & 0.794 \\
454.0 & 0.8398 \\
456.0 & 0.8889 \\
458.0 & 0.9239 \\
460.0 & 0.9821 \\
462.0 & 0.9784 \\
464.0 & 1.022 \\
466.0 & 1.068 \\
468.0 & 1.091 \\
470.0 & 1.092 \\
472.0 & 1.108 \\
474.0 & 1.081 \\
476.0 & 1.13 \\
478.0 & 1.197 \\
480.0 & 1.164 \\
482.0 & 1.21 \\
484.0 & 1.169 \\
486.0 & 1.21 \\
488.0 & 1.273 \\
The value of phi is 0.304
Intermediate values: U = 0.25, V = 1.2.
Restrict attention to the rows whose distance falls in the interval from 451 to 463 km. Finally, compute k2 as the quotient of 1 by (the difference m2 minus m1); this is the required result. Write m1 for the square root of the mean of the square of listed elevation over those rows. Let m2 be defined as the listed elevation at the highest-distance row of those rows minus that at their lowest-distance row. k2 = -1.390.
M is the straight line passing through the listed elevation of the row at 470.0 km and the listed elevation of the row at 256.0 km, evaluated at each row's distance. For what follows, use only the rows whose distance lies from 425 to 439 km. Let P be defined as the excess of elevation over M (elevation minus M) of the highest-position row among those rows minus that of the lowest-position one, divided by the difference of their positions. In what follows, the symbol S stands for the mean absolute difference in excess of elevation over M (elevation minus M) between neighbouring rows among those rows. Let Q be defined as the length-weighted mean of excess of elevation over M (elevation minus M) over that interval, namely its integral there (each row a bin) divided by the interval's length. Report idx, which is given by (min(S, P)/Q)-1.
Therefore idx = -0.74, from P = -0.023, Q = -0.09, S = 0.045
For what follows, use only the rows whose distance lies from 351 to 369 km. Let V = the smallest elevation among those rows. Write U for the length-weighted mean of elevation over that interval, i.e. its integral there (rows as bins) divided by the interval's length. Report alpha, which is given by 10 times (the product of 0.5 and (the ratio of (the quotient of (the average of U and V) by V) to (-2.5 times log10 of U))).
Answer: -14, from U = 1.4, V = 1.325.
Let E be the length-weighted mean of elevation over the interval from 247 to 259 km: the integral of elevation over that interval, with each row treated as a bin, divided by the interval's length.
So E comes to 1.6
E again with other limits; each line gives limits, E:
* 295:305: 1.5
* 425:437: 1.1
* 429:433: 1.1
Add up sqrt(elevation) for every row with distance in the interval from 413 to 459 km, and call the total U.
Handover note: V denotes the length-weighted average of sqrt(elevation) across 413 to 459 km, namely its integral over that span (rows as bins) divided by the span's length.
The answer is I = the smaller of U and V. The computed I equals 1.02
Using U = 23.4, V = 1.02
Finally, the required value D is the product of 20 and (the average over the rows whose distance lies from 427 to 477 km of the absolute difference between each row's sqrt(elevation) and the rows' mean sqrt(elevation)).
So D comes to 1.18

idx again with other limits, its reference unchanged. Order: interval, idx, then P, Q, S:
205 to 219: -1.23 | -0.003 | 0.01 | 0.034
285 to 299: -1.14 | 0.024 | -0.17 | 0.190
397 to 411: -0.88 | 0.011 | 0.09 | 0.033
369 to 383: -1.04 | -0.002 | 0.06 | 0.049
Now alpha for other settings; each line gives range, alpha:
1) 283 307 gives -17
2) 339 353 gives -10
